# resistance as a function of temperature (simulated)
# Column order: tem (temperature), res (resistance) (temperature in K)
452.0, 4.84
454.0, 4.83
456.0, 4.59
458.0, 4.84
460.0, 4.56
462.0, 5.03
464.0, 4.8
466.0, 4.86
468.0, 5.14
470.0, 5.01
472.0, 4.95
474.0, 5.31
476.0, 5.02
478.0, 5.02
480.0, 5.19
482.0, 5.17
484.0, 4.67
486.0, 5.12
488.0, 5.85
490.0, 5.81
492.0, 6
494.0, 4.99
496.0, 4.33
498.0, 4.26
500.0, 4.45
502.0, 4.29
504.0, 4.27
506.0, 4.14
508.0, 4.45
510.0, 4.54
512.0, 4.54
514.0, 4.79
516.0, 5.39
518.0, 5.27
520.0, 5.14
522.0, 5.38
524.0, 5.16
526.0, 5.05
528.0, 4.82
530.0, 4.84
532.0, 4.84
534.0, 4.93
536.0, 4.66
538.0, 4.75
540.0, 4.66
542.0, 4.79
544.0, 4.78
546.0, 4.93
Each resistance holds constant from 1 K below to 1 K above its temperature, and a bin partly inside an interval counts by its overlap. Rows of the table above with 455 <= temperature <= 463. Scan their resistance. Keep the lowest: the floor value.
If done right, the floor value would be 4.56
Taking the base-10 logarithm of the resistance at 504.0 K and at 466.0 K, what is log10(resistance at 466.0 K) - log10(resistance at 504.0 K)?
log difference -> 0.056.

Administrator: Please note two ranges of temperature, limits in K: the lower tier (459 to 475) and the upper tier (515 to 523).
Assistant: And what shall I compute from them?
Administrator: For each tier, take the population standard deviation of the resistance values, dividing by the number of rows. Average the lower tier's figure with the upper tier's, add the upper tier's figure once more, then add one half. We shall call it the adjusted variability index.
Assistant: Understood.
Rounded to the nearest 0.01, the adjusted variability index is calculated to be 0.76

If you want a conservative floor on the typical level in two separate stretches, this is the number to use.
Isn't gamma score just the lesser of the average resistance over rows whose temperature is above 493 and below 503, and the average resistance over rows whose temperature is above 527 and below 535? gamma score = 4.46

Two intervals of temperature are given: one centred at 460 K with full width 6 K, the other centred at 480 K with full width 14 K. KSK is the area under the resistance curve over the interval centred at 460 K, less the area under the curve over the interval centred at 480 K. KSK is -42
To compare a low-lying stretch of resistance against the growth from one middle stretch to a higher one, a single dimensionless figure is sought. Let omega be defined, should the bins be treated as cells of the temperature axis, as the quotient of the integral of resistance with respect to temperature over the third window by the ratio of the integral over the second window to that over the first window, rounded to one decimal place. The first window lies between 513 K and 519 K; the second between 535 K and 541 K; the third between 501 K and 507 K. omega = 27.9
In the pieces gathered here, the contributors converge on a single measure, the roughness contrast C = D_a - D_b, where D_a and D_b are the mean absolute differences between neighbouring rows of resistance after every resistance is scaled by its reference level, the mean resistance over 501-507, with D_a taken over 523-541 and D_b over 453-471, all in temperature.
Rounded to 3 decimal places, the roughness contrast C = -0.031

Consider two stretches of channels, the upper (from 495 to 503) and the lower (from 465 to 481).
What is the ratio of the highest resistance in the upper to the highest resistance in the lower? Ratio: 0.84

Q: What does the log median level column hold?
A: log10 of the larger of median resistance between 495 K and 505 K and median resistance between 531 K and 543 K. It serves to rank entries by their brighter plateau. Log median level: 0.679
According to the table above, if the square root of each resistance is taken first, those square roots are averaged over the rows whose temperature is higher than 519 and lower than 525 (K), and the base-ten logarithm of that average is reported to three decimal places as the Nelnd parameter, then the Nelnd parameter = 0.359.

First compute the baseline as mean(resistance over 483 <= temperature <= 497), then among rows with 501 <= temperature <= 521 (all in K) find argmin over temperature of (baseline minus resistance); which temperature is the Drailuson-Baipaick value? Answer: 516.0 K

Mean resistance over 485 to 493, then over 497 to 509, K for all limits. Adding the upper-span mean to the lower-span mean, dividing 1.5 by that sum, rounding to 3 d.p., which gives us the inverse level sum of 0.150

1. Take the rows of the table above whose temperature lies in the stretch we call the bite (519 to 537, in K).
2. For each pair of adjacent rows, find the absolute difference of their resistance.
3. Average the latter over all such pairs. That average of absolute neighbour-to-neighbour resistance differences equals 0.15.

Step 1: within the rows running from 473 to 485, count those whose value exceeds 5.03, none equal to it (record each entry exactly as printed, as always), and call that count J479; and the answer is 3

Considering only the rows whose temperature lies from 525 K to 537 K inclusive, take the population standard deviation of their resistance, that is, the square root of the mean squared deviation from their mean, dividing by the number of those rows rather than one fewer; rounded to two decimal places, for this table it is 0.12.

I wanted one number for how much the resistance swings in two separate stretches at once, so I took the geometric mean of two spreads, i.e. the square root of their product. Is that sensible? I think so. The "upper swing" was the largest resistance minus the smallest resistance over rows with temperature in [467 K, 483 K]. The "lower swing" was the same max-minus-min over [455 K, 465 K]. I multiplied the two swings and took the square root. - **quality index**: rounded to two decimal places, 0.41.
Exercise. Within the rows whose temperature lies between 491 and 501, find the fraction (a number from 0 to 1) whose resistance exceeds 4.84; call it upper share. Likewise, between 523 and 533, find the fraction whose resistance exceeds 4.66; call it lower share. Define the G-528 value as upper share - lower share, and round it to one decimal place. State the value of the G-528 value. -0.6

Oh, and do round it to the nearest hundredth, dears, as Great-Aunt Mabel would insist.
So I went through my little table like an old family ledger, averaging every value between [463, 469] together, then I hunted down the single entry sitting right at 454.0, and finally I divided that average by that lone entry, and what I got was 1.02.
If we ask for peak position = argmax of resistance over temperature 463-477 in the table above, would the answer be 474.0 K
